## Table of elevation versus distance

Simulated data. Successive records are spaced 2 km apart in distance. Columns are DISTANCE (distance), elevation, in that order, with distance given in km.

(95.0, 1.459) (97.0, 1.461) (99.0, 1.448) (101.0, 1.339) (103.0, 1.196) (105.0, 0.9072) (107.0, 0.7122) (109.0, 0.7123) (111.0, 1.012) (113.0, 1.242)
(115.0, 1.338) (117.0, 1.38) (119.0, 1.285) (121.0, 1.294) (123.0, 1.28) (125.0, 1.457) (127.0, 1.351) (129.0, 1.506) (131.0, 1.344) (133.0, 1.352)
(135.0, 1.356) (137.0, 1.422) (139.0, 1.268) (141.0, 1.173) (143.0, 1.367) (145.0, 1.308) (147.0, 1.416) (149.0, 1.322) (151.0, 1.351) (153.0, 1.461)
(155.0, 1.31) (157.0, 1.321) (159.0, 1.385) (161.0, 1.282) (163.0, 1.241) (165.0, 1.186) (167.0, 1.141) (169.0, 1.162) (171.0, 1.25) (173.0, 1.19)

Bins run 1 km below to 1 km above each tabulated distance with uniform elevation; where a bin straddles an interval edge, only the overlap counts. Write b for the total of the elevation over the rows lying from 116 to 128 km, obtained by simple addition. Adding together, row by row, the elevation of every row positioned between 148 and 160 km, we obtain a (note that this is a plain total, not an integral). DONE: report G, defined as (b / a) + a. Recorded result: 9.1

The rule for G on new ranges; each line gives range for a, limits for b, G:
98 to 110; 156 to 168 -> 7.5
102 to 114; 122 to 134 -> 7.2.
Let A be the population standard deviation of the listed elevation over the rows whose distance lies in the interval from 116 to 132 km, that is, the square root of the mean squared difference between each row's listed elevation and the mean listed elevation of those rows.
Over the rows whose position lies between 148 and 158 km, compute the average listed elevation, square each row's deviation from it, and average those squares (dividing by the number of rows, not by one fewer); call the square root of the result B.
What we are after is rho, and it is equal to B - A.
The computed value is 0.0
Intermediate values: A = 0.077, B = 0.056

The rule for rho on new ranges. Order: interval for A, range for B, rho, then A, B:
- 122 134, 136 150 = 0.0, 0.076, 0.081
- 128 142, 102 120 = 0.1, 0.098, 0.246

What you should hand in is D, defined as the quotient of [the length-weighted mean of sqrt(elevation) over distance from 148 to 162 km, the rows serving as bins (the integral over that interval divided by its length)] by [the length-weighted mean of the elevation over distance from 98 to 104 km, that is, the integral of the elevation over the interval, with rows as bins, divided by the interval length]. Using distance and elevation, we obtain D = 0.87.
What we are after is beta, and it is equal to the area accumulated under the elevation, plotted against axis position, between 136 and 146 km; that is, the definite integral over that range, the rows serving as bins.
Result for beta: 13.1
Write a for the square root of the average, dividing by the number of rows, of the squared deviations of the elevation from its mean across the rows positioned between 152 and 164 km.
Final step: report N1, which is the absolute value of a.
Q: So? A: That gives 0.072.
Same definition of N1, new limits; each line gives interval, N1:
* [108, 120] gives 0.233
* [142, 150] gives 0.042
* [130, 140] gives 0.049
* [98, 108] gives 0.273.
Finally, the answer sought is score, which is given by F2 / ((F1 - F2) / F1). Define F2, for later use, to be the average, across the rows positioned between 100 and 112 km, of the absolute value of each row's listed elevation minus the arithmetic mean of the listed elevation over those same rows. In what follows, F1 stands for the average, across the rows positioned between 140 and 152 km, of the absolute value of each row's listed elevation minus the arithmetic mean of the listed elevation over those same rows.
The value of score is -0.1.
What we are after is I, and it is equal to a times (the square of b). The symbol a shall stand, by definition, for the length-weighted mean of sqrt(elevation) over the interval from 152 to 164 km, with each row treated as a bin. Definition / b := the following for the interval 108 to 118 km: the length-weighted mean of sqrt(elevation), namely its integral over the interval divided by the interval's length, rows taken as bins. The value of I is 1.29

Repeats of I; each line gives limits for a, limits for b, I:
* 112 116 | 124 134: 1.59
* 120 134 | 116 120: 1.56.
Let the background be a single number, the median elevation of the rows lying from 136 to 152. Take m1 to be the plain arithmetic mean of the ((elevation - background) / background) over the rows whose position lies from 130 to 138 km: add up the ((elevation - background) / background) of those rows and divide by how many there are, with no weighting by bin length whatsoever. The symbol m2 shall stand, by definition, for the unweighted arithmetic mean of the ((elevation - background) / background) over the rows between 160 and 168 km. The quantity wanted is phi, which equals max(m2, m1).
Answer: 0.024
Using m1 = 0.02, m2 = -0.093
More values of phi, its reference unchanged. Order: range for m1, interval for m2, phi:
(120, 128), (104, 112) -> 0.007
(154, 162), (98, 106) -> -0.009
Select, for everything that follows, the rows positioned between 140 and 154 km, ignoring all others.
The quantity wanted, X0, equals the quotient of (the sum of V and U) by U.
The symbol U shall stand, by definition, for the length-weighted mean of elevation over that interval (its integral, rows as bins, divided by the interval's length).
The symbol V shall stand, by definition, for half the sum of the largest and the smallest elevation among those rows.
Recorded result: 1.98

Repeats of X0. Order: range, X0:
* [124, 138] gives 2.02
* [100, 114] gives 2.01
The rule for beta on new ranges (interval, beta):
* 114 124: 13.2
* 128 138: 14.0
